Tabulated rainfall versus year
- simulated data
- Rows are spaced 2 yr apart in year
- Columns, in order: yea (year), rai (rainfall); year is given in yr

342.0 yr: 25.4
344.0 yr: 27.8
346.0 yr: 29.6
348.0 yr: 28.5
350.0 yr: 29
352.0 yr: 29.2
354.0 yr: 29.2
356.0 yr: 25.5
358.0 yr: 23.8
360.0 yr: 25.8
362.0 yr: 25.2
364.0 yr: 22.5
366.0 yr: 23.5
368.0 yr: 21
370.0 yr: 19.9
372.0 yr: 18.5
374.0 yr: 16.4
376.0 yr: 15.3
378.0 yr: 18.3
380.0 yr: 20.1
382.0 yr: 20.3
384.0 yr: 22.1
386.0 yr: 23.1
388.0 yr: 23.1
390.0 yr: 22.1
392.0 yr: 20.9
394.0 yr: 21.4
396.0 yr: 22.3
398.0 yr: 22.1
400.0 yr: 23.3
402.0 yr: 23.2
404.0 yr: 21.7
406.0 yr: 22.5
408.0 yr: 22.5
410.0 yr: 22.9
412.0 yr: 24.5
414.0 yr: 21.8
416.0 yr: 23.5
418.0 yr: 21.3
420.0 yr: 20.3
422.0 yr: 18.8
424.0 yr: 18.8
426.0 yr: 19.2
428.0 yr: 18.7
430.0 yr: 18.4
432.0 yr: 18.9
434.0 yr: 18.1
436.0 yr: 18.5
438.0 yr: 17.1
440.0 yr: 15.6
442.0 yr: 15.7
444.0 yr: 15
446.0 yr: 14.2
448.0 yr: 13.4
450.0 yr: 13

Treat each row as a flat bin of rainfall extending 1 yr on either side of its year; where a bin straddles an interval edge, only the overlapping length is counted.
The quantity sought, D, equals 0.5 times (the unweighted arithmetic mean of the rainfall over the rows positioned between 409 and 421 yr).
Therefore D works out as 11.2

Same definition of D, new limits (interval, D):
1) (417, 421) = 10.4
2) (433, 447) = 8.2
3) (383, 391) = 11.3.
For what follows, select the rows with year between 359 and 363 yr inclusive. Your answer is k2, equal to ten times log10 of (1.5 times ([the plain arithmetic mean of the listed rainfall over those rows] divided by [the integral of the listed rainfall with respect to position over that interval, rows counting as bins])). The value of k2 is -4.3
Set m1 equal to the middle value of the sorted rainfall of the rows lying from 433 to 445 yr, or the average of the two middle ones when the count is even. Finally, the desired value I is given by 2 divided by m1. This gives 0.122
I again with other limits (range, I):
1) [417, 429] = 0.105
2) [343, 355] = 0.069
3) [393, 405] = 0.090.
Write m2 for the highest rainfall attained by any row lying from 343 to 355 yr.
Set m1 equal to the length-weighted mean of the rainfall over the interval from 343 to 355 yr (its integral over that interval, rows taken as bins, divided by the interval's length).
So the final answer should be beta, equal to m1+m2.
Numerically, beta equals 58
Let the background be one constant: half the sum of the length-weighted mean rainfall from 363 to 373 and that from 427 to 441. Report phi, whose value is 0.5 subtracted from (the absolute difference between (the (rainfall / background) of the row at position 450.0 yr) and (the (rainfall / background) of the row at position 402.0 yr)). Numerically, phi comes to 0.02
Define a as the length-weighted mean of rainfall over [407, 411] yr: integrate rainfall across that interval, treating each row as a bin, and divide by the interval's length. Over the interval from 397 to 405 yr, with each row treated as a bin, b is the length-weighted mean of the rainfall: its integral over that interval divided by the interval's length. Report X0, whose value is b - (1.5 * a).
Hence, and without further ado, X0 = -11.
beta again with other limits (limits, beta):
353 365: 55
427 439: 37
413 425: 44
